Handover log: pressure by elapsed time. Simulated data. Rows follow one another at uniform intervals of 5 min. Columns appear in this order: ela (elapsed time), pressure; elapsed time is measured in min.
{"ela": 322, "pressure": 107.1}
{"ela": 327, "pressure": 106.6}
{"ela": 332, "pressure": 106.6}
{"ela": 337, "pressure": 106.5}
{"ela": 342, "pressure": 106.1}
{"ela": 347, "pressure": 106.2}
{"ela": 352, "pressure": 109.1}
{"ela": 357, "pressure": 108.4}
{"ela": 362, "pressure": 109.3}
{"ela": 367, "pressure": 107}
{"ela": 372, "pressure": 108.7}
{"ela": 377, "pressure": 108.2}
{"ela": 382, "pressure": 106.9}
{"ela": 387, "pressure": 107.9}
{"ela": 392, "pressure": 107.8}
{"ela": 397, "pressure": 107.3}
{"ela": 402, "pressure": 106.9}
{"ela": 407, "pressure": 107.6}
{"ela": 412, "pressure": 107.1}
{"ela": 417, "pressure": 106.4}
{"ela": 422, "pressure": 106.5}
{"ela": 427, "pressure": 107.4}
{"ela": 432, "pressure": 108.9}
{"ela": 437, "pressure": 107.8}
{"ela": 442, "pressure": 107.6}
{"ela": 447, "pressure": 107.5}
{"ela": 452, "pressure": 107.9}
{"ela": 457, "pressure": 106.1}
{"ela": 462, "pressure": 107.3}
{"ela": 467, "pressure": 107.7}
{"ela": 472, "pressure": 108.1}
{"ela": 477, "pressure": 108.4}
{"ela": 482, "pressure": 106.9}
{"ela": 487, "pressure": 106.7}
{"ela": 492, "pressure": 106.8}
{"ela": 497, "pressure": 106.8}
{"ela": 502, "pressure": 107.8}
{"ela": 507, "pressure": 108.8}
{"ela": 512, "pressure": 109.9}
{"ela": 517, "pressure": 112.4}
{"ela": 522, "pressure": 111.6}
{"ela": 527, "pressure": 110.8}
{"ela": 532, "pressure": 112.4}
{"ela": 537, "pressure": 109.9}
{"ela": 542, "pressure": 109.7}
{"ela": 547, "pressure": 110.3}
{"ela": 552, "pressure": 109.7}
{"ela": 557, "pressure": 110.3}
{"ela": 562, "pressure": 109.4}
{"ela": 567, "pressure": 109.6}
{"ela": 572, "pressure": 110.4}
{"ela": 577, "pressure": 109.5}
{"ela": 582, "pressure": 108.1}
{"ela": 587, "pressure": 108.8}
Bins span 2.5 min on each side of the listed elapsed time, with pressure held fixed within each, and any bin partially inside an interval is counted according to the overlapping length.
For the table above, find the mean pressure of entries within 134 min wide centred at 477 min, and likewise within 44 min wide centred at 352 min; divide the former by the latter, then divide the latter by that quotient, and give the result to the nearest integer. 107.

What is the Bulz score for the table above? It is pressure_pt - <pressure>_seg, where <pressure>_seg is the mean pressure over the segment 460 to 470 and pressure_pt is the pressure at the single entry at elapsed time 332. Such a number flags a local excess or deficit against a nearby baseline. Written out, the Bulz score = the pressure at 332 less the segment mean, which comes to -1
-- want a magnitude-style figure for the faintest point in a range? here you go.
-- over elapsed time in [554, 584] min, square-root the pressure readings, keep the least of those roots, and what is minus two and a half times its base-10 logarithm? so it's -2.54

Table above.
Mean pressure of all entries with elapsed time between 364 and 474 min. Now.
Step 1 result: 107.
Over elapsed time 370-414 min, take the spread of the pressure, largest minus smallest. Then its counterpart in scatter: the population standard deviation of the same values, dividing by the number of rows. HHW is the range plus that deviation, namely 2.4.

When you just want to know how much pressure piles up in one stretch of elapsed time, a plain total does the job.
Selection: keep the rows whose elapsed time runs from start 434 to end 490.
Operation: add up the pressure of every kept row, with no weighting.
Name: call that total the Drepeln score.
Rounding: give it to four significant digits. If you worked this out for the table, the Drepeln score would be 1182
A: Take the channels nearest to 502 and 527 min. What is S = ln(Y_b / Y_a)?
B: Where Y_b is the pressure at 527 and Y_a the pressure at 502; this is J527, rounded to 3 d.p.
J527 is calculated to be 0.027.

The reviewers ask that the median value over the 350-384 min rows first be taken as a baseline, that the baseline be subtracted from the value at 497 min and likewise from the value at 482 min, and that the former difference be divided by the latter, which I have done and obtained 1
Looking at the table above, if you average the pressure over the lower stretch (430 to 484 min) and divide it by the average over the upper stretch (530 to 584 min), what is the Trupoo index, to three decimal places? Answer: 0.979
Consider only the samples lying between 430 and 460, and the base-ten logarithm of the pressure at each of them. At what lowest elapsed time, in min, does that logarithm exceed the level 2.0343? 432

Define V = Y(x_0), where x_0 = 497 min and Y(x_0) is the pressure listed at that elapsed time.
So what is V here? 106.8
